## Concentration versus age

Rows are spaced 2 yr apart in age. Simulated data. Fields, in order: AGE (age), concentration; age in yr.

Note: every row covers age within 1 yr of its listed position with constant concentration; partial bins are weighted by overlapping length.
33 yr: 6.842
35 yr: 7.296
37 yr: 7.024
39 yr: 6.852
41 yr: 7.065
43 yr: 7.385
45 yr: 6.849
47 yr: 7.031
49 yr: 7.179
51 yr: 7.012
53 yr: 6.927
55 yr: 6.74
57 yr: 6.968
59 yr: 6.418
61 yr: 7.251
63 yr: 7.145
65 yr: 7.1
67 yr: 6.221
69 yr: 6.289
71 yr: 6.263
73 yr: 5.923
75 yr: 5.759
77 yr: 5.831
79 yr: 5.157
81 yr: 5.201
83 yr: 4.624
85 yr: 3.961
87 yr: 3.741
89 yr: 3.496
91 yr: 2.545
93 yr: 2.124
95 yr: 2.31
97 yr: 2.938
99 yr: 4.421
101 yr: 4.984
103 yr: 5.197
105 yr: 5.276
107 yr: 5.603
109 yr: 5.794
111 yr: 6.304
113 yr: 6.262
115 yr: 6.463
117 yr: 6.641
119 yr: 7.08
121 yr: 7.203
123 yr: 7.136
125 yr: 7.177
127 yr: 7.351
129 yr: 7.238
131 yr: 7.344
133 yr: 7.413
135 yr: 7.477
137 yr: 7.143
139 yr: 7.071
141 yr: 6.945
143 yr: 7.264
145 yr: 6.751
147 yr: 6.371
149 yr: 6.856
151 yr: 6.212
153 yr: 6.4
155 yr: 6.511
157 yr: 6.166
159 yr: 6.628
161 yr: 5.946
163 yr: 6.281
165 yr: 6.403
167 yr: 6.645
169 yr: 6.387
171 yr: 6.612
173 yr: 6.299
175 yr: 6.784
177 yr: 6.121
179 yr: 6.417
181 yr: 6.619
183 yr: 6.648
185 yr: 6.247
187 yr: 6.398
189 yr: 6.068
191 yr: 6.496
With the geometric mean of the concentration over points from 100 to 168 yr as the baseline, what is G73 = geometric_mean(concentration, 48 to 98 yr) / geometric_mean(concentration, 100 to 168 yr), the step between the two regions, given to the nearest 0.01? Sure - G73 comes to 0.78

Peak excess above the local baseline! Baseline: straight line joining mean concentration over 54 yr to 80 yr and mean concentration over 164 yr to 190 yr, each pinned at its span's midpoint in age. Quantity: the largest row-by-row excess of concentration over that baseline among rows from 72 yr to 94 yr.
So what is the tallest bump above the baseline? -0.5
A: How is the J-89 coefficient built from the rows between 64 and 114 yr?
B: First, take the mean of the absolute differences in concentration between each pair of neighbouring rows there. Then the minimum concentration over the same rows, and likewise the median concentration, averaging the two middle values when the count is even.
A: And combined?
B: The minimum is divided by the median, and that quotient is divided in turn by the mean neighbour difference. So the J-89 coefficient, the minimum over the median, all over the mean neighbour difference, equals 1.0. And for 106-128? 4.3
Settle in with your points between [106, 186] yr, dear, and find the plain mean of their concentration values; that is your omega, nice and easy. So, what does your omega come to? 6.7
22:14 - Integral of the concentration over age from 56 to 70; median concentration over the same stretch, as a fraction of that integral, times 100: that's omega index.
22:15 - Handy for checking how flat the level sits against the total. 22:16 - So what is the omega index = 7.35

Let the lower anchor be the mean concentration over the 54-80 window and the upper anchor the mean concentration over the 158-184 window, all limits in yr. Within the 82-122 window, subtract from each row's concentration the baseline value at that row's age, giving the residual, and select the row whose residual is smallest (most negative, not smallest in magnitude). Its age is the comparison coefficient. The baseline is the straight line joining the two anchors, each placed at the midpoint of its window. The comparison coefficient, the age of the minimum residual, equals 93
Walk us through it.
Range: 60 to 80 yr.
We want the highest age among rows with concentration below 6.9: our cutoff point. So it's 79 yr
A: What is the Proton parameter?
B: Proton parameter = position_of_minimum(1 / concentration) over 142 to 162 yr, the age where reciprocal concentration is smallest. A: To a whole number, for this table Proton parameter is 143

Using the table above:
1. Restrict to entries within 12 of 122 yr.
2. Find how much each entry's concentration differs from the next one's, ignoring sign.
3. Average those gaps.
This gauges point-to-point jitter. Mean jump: 0.14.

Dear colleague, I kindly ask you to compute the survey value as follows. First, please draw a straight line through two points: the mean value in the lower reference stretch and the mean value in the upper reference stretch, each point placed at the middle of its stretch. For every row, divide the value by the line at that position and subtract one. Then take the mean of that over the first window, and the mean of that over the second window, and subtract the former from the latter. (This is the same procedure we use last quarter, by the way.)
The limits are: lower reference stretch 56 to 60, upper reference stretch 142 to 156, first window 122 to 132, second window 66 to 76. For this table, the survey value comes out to -0.18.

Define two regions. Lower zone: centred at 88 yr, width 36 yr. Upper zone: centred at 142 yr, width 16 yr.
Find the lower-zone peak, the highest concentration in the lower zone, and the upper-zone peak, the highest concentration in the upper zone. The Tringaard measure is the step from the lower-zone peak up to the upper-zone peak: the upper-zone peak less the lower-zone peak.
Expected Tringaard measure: 1.2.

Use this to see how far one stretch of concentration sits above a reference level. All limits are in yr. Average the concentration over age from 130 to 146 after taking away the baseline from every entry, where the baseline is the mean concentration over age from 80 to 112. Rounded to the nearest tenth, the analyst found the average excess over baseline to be 2.9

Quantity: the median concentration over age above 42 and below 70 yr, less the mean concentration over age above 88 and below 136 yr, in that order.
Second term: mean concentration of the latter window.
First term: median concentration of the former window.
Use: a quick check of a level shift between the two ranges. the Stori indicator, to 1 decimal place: 1.3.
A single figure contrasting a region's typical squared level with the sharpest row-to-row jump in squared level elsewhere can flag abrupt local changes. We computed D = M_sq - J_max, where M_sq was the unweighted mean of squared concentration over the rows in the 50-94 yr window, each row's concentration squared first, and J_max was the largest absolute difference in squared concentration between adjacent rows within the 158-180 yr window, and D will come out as 25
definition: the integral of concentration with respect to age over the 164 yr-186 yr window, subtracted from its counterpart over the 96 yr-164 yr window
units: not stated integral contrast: 293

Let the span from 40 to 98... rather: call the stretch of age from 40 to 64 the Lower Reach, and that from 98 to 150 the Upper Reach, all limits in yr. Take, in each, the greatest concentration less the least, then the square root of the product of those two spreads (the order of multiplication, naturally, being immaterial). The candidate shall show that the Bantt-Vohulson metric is 1.7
